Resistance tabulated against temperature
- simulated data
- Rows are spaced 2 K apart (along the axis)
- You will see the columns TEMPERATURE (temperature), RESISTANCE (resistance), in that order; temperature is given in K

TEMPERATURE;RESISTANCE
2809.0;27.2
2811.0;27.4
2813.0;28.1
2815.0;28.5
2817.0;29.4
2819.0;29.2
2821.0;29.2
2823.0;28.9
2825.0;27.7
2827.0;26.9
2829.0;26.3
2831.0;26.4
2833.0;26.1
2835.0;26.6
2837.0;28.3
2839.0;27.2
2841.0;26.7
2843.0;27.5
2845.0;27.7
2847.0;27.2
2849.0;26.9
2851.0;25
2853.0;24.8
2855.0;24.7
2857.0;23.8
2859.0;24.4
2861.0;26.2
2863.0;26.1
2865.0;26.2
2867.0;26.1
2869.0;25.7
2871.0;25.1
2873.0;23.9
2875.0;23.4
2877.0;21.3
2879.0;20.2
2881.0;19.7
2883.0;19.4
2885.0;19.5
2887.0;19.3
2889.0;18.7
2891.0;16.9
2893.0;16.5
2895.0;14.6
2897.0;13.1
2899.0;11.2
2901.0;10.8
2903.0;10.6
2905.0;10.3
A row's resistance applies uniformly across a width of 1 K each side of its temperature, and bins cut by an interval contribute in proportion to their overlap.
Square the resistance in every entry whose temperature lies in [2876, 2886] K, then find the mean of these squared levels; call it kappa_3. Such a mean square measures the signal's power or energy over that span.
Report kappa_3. 401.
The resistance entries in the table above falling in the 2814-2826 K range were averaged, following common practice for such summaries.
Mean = 28.8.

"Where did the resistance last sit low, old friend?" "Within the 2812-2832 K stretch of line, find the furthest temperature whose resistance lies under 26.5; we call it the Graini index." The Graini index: 2831.0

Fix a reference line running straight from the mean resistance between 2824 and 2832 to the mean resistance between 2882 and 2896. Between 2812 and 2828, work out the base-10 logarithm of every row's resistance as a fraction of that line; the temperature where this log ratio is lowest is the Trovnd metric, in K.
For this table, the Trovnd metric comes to 2813.0 K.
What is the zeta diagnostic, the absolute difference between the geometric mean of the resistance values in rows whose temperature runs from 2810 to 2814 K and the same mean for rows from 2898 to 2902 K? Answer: 17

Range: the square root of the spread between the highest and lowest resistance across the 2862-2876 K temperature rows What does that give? 1.67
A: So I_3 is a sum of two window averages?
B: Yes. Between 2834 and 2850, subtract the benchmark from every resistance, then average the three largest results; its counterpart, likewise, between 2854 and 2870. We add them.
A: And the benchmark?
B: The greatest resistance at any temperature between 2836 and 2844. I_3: -2.6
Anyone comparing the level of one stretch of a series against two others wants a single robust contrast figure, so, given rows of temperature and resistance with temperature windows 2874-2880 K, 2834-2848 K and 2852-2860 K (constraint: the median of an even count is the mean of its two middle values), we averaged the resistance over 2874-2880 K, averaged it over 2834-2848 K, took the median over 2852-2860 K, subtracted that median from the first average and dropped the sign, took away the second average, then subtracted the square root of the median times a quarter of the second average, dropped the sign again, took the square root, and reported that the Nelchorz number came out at 6.11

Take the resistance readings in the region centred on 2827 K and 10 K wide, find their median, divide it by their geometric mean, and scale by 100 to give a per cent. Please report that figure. 99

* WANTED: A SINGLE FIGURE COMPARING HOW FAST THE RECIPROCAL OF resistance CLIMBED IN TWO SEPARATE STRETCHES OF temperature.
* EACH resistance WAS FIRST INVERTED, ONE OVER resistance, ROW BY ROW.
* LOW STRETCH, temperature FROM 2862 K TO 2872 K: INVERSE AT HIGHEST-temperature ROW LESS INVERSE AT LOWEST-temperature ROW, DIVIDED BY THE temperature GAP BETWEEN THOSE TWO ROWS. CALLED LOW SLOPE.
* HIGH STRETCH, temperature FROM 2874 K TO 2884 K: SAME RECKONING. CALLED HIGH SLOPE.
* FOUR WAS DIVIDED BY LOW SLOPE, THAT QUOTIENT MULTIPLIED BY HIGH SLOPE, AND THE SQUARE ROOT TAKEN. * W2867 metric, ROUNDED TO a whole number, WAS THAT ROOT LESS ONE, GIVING 4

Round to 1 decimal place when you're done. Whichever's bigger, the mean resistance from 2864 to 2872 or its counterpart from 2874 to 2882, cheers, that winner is 25.8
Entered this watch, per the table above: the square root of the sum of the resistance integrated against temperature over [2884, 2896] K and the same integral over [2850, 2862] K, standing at 23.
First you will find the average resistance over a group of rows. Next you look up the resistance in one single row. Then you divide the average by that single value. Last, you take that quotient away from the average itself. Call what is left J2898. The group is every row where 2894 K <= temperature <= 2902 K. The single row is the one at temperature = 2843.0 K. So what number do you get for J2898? 12.0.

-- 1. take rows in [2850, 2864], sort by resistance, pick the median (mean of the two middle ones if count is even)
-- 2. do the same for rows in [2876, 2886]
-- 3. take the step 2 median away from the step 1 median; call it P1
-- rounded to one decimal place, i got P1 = 5.1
